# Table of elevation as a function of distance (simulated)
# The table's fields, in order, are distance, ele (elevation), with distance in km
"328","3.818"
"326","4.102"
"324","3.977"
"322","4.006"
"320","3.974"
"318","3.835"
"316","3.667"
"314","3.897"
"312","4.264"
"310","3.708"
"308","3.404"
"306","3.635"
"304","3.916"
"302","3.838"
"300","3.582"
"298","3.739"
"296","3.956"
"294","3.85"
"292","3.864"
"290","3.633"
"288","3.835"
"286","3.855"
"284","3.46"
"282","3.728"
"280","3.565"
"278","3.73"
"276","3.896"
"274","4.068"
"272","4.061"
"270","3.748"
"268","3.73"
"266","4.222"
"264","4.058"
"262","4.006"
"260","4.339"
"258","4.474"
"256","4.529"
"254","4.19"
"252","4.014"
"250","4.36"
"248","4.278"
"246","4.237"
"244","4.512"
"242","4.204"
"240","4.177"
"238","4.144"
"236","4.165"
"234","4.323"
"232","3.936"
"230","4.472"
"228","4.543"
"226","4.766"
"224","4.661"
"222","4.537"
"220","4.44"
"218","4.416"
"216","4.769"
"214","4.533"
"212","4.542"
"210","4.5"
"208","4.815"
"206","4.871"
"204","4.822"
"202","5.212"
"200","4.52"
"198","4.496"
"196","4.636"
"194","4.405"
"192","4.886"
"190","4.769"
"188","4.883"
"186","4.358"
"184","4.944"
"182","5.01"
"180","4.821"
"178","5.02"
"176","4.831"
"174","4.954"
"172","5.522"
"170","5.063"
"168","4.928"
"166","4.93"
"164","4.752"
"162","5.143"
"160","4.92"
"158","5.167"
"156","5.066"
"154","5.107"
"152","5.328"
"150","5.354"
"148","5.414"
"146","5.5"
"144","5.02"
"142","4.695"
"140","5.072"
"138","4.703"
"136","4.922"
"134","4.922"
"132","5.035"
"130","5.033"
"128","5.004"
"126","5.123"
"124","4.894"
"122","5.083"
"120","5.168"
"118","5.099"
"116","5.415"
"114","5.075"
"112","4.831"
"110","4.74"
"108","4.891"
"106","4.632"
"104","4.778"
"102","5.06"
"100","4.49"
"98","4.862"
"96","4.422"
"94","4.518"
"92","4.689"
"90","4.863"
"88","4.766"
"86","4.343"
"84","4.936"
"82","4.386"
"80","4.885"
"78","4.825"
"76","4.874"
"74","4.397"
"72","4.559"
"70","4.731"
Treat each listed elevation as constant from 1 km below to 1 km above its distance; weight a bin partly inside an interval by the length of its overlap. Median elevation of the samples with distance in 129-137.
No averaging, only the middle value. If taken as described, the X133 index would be 5.0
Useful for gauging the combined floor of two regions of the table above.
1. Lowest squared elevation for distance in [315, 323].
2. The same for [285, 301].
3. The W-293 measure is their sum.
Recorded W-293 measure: 26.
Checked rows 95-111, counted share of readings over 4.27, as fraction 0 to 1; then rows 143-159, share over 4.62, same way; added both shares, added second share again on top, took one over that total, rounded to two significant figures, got 0.33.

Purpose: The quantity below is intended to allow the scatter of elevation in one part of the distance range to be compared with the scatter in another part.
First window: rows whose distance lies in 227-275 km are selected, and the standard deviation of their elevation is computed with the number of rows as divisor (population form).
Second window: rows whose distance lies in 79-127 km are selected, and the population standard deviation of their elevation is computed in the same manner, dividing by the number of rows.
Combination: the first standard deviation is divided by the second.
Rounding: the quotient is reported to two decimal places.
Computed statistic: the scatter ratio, 0.83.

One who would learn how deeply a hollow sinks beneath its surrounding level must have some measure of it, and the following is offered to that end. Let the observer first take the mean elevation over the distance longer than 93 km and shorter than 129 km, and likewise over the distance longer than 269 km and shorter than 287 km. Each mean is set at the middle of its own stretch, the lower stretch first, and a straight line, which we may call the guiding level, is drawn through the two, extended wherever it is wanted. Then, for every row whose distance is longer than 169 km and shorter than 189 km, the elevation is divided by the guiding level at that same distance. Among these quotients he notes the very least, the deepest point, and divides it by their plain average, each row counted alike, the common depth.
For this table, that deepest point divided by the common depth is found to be 0.89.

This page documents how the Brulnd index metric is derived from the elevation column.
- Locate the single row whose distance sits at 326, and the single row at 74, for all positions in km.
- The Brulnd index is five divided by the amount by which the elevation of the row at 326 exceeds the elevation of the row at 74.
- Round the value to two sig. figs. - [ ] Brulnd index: -17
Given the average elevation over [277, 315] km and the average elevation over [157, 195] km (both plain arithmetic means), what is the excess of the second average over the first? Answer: 1.15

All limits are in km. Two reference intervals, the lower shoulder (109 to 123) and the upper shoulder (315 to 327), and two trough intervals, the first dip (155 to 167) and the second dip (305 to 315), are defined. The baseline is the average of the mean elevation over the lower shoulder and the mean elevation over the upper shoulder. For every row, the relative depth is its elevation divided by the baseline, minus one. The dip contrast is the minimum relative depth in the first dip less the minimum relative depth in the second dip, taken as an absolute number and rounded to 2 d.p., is 0.30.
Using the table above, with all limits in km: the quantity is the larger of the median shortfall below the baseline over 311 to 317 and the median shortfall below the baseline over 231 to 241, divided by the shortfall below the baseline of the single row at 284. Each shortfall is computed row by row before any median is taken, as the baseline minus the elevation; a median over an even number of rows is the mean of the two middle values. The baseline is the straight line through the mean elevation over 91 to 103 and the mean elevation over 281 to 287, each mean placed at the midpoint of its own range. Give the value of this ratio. -1.0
